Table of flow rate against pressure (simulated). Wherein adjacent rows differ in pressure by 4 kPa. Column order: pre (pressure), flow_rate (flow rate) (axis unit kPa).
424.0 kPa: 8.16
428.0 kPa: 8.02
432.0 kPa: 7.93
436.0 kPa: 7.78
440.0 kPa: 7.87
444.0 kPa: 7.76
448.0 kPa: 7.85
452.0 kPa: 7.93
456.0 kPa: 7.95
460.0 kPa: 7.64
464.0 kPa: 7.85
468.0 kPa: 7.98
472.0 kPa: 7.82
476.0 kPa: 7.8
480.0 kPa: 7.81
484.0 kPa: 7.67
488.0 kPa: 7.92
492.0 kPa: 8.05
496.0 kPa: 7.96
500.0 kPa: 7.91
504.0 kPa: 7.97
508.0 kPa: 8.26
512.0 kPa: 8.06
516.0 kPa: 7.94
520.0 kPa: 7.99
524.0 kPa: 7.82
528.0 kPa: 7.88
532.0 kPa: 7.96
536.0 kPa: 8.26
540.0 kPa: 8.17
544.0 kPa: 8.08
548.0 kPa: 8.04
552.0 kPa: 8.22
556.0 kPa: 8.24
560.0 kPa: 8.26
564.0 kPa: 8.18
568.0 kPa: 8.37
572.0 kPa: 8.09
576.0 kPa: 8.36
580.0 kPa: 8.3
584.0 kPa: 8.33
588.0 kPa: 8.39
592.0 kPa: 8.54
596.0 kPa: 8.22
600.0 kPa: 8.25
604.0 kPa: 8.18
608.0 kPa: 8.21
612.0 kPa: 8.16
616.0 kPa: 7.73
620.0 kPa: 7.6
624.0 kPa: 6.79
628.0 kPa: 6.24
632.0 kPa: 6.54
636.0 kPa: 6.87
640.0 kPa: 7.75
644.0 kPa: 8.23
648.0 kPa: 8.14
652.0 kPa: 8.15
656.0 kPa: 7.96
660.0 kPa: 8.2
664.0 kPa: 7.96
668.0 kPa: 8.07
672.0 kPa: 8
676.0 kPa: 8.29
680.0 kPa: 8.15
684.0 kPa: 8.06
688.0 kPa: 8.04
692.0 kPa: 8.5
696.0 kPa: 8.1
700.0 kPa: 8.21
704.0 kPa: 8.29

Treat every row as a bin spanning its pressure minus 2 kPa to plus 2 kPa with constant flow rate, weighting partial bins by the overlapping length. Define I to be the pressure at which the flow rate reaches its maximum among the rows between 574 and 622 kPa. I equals 592.0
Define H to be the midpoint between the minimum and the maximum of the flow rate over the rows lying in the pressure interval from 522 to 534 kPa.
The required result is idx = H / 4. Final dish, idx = 1.97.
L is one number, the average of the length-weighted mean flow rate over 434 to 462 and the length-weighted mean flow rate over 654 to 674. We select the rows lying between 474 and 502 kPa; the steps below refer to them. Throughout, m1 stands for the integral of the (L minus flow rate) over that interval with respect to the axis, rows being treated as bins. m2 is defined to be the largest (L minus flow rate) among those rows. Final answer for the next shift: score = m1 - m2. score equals 1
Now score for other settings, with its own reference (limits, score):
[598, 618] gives -4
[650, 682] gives -5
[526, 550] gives -3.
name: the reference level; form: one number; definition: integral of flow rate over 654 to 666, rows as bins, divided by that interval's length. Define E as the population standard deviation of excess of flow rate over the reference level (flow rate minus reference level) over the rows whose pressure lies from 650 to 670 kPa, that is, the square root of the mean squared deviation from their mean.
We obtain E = 0.10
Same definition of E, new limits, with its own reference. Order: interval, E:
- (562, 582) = 0.11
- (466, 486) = 0.10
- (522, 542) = 0.17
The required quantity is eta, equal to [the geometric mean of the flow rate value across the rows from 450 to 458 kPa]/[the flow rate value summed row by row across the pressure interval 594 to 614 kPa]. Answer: 0.19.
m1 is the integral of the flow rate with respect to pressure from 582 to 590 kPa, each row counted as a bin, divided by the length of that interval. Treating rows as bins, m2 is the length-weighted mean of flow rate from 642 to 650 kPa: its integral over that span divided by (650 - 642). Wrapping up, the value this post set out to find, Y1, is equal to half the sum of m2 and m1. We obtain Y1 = 8.27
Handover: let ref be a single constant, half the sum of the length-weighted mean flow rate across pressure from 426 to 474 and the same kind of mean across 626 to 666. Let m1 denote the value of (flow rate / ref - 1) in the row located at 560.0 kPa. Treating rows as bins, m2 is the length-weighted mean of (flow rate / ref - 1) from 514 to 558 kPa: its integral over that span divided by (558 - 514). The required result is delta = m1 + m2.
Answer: 0.11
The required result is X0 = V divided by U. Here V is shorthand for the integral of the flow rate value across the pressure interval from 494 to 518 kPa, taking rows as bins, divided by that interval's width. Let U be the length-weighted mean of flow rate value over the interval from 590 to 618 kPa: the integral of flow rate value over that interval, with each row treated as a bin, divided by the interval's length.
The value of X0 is 0.980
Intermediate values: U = 8.18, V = 8.02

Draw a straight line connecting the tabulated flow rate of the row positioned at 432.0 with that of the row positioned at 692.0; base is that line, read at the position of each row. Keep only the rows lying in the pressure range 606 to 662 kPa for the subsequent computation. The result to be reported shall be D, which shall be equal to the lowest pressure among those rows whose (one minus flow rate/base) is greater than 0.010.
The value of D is 608.0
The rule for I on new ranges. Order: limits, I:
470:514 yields 508.0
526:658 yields 592.0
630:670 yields 644.0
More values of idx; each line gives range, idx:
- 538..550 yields 2.03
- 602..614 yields 2.05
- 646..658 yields 2.01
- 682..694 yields 2.07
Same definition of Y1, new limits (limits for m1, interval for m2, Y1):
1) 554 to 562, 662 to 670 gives 8.13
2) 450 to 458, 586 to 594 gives 8.20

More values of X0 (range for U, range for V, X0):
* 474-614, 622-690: 0.953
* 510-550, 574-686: 0.987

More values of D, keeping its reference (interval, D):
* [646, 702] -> 648.0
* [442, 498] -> 444.0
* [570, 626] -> 572.0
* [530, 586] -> 532.0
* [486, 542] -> 488.0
